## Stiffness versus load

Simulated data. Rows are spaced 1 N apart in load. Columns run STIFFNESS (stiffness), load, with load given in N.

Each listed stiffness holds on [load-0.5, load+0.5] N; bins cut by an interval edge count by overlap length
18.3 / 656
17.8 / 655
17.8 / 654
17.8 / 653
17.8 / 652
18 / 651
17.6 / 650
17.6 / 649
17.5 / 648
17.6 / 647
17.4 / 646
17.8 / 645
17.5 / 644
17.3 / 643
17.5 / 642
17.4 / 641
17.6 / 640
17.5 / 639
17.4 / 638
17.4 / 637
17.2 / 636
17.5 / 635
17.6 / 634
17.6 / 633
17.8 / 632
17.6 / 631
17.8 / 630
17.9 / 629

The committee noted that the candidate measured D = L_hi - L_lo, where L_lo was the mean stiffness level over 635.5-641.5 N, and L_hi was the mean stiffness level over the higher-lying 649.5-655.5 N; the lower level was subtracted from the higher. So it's 0.38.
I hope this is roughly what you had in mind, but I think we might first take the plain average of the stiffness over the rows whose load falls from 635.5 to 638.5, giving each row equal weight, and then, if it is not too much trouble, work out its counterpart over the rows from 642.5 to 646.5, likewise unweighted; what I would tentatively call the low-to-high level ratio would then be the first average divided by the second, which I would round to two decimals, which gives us 0.99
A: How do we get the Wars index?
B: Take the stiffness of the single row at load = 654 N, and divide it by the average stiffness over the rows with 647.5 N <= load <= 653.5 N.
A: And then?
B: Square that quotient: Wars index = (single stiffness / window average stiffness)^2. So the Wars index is 1.01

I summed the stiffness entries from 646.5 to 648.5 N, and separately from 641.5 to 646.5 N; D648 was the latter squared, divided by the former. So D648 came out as 218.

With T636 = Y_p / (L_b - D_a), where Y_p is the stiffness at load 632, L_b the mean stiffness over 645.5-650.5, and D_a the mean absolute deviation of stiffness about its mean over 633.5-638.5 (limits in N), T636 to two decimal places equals 1.02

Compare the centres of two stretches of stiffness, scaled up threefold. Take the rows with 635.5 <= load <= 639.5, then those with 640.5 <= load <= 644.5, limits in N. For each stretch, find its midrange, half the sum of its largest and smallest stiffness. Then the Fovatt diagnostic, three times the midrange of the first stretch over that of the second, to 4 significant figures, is 2.991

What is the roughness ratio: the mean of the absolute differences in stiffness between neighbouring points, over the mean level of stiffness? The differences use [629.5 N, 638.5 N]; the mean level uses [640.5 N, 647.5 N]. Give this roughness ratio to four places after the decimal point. 0.0086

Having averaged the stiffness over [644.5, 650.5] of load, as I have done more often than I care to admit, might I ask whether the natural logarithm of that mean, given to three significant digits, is 2.87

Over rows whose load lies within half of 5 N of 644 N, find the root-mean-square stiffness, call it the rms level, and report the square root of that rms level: 4.18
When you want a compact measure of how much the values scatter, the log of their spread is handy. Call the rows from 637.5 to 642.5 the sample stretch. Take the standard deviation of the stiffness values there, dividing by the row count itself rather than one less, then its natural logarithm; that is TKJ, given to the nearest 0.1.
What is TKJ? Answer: -2.6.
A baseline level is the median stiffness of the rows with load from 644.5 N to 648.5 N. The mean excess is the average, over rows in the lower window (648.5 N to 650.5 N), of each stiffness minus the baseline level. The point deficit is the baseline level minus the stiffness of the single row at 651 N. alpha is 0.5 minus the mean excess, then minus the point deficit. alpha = 0.90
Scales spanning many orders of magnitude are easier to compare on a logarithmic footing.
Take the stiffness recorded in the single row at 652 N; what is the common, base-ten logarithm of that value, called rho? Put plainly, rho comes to 1.25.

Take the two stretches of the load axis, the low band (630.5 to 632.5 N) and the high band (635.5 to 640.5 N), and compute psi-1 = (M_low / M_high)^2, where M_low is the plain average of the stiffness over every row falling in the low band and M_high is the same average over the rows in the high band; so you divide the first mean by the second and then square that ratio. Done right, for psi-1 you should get 1.03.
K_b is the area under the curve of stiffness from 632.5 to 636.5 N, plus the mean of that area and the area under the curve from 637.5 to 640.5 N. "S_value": 131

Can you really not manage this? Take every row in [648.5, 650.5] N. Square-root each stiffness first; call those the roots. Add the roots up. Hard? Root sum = 8.39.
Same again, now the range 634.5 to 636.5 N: 8.33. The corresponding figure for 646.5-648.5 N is 8.38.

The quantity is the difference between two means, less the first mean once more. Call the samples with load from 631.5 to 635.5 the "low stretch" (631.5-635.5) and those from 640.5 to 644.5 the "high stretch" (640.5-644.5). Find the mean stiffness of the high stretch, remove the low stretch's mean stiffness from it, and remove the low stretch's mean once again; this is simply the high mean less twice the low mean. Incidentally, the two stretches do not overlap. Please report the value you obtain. -17.8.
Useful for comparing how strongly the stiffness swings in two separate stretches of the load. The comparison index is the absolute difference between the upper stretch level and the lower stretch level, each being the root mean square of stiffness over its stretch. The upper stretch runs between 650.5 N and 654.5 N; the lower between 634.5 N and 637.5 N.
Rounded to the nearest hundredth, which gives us 0.48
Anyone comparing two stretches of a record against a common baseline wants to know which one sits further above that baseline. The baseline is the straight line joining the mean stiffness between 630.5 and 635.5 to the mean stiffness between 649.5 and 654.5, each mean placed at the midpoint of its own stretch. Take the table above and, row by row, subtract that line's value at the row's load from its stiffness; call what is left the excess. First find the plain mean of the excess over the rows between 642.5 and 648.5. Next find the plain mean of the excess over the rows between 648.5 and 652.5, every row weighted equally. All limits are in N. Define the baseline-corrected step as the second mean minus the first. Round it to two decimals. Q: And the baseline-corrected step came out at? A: 0.19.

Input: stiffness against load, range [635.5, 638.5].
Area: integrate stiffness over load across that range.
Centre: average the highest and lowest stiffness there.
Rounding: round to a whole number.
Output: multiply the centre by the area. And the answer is 900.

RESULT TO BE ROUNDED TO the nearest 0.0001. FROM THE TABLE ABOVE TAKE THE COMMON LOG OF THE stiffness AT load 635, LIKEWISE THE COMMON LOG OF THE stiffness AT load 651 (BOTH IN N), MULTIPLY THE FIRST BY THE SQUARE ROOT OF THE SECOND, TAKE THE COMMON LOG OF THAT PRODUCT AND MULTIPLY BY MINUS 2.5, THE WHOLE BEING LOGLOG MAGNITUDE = -0.3596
